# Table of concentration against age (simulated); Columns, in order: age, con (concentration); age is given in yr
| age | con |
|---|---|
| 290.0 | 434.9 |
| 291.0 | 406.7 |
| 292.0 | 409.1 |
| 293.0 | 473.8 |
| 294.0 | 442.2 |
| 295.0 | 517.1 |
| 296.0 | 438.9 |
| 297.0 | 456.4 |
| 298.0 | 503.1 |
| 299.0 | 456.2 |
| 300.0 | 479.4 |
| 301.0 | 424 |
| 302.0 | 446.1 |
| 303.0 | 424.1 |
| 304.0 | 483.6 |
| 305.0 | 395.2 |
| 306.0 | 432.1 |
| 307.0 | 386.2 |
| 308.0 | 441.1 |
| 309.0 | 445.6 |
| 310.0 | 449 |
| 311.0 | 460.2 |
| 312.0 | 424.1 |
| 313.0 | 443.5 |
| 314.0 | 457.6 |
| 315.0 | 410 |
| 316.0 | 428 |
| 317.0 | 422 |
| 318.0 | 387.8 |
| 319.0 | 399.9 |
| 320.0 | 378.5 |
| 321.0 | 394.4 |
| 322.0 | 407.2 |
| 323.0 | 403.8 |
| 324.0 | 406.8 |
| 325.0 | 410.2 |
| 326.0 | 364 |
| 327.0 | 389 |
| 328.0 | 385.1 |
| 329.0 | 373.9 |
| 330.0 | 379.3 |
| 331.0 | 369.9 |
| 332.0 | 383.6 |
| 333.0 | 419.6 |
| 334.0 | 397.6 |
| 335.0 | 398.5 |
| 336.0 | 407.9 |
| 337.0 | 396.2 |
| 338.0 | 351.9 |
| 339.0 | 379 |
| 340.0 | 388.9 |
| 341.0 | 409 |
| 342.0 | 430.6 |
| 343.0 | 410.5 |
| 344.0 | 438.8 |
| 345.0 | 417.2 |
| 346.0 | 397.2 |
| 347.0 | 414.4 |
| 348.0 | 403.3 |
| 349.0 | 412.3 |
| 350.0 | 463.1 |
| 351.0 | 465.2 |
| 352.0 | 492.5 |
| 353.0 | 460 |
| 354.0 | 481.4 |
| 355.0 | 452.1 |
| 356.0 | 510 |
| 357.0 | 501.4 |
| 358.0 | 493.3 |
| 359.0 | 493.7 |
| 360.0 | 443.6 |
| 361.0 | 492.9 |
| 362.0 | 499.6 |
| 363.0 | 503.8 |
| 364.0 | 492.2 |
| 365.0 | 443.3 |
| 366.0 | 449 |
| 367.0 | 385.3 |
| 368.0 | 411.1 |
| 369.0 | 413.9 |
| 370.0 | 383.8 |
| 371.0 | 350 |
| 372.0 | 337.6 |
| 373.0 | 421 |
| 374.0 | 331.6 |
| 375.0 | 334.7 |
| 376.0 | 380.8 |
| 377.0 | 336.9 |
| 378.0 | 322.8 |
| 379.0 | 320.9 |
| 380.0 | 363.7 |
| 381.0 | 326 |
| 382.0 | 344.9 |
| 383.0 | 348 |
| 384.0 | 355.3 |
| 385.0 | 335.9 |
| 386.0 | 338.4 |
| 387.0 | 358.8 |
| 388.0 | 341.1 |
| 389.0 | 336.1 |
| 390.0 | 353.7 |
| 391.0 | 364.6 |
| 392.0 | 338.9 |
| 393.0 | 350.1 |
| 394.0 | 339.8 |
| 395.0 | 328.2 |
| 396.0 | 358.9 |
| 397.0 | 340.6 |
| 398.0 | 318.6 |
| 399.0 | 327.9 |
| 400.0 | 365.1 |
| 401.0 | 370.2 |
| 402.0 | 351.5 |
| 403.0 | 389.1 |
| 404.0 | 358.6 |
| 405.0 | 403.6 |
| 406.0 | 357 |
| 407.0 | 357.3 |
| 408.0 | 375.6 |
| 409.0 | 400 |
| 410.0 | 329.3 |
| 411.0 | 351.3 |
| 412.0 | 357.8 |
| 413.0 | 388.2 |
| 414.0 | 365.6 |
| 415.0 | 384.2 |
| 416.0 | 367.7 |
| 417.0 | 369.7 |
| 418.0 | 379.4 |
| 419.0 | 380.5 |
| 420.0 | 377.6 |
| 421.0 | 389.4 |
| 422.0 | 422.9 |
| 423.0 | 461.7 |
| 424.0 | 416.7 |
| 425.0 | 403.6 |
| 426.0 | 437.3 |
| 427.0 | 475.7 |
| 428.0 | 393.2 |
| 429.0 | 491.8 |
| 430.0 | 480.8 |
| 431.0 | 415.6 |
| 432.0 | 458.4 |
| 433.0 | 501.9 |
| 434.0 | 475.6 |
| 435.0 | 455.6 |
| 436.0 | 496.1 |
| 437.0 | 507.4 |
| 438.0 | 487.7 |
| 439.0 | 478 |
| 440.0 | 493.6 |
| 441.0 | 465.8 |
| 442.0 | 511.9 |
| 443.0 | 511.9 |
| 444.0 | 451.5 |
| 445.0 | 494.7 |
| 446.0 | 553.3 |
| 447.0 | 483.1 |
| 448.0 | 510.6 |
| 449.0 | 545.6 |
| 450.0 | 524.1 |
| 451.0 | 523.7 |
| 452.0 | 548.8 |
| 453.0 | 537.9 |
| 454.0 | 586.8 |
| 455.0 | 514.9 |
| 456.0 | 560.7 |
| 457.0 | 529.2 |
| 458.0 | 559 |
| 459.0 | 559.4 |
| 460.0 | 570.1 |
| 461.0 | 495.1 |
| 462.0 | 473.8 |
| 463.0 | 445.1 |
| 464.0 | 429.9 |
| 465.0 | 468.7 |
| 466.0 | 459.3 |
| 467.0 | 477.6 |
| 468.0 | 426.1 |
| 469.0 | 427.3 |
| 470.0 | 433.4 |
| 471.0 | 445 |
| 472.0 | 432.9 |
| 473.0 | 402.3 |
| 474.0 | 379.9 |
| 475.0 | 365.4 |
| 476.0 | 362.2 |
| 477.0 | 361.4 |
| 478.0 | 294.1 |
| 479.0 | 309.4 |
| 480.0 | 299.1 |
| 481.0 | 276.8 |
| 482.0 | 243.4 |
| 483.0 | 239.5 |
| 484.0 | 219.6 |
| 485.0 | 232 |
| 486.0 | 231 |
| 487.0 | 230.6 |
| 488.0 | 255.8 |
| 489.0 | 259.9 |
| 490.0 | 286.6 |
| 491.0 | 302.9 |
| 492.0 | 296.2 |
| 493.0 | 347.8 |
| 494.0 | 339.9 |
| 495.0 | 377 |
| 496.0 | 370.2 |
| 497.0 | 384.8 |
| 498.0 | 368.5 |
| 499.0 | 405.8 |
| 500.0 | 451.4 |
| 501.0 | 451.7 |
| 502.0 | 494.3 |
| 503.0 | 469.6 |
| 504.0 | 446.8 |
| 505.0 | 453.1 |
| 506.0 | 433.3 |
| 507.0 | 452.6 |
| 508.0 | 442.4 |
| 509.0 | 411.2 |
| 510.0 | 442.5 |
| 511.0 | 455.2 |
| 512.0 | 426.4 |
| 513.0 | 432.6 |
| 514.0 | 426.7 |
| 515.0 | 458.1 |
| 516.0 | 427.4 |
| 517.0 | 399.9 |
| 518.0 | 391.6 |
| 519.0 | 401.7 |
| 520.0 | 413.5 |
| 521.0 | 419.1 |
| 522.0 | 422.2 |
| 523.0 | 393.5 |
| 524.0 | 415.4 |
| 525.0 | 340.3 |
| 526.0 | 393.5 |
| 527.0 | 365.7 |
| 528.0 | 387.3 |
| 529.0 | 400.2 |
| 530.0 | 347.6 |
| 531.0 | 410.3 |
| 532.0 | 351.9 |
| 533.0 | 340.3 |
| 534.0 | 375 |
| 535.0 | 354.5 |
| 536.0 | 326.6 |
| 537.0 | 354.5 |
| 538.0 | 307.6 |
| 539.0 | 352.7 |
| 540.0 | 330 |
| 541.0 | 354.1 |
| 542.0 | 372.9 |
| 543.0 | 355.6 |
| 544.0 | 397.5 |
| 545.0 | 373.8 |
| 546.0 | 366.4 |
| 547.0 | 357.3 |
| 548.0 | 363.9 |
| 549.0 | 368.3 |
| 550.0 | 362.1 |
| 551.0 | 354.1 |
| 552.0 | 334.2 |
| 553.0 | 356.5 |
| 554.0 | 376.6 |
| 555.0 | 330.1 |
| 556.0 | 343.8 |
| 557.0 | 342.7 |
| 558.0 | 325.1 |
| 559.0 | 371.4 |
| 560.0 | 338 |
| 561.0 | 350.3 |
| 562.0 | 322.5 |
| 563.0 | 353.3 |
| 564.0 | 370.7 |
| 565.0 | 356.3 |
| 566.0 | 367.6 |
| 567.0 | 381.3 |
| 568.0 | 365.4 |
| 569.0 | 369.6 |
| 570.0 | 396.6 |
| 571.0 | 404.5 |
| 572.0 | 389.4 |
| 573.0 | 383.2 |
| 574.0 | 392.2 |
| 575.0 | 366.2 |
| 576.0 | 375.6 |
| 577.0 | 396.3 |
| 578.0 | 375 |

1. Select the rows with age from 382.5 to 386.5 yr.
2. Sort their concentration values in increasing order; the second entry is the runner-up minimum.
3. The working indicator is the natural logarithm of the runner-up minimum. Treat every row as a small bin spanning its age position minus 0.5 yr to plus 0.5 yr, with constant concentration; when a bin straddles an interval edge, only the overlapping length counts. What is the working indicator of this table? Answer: 5.82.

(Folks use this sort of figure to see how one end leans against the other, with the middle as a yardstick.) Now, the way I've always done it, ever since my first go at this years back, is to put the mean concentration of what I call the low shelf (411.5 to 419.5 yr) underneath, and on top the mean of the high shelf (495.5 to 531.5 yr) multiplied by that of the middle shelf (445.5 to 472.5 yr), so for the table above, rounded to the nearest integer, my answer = 558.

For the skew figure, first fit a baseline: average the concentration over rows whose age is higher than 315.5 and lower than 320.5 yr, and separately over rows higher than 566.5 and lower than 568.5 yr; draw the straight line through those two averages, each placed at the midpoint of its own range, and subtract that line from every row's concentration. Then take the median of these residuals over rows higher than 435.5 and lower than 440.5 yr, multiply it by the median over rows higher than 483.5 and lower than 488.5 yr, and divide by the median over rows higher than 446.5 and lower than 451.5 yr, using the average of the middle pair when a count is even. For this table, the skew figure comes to -117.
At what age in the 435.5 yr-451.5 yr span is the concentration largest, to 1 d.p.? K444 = 446.0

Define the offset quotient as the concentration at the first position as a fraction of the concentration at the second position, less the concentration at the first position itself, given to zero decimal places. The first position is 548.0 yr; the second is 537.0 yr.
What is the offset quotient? -363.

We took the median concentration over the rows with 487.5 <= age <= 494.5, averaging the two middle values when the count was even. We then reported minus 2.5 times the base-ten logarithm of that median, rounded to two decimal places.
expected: -6.18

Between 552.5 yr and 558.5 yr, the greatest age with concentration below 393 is 558.0 yr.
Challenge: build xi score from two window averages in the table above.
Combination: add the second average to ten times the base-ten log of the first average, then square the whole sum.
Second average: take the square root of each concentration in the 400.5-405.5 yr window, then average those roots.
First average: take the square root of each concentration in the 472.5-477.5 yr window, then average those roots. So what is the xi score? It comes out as 1038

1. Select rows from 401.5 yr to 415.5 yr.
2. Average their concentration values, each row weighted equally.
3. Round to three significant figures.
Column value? 369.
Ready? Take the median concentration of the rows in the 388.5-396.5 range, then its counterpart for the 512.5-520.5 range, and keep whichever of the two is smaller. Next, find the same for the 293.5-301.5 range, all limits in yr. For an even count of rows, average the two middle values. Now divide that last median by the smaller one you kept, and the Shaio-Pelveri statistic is 1.32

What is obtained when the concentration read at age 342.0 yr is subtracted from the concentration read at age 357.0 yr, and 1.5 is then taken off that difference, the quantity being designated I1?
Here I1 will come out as 69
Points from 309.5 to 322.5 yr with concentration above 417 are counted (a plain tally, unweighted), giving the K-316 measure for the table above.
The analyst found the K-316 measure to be 7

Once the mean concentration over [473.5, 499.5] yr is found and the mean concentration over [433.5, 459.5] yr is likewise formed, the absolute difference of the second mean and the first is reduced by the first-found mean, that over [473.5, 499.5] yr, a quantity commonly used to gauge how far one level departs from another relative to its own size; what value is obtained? -104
